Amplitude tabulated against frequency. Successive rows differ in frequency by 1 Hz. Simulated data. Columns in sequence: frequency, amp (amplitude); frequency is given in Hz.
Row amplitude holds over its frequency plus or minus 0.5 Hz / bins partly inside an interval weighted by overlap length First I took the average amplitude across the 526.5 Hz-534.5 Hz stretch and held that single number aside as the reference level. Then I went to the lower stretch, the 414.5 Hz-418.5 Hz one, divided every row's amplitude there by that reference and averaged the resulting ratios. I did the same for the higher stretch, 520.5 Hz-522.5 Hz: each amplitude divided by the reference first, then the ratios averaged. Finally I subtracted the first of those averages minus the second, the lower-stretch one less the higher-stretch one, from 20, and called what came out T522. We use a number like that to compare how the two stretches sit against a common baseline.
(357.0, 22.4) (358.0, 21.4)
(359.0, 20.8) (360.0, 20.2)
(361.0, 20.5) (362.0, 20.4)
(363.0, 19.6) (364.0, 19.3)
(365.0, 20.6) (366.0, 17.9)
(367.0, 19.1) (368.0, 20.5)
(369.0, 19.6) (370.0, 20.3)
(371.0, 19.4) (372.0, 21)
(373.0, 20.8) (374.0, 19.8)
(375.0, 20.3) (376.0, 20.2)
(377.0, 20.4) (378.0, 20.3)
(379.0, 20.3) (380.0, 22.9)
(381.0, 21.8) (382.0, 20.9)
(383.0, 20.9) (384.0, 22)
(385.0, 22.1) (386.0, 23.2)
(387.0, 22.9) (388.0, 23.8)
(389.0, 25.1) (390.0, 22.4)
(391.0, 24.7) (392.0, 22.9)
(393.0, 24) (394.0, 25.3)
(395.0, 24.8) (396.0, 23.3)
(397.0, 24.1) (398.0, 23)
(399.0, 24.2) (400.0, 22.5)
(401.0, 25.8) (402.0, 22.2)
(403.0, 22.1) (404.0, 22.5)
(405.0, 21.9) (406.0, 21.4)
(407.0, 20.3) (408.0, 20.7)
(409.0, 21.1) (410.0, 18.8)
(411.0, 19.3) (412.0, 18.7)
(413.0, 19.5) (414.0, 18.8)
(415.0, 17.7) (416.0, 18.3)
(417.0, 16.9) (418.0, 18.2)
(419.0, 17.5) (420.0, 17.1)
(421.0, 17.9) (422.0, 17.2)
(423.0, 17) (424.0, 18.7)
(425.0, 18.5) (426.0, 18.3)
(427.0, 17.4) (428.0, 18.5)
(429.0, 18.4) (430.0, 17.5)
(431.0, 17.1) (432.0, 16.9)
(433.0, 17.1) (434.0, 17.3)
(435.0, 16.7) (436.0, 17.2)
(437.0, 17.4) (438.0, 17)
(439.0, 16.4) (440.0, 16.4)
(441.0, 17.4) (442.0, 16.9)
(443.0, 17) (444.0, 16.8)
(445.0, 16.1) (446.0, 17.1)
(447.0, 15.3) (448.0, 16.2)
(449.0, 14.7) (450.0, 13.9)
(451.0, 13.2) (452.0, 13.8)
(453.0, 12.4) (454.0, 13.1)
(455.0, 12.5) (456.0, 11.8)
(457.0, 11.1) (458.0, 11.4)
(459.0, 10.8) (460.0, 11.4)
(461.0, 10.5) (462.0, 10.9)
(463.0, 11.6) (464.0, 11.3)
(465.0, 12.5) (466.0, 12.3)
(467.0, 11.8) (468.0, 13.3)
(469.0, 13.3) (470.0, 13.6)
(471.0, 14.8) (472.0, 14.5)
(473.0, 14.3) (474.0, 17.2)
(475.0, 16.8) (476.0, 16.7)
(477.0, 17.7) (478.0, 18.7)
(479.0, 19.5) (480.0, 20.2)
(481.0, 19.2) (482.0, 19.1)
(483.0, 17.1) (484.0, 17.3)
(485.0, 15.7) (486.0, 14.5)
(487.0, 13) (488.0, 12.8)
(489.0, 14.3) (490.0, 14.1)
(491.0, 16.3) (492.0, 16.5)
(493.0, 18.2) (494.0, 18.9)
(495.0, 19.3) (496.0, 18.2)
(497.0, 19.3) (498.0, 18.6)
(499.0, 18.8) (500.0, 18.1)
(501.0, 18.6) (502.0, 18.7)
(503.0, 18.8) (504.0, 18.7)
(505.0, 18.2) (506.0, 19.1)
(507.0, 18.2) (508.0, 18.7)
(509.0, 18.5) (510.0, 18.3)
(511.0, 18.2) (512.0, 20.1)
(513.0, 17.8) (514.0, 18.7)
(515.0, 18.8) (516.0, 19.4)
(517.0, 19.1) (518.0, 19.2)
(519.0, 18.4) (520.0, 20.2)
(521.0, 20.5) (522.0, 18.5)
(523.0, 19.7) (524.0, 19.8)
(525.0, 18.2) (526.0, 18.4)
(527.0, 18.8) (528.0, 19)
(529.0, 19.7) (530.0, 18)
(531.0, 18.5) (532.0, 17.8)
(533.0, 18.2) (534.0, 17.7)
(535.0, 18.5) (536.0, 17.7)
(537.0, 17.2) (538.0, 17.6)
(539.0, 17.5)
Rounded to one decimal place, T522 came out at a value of 20.1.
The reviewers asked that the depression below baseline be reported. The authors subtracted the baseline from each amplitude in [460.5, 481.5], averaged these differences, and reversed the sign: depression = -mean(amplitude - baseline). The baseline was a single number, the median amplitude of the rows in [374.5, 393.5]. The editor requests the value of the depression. 7.3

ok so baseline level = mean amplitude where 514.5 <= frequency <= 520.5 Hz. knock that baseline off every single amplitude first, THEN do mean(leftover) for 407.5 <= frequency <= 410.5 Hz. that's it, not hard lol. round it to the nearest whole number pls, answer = 1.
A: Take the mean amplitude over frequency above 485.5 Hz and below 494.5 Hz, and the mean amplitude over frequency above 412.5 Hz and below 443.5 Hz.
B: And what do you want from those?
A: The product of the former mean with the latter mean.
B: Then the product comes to 270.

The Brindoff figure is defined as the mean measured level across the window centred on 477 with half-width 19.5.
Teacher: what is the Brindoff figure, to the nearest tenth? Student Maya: 15.1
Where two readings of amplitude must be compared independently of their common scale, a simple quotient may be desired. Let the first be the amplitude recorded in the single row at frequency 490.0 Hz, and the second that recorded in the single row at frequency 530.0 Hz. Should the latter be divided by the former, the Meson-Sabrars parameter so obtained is 1.28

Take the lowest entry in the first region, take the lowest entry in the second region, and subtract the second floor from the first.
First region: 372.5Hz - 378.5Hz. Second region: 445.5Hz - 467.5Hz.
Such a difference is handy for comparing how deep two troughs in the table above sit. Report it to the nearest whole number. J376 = 9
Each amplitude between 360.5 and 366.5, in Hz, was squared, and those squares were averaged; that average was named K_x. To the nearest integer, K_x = 390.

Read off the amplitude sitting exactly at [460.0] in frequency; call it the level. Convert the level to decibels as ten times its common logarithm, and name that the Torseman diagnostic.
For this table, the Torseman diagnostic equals 10.57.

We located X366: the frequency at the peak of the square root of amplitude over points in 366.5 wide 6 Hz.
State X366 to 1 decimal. 365.0 Hz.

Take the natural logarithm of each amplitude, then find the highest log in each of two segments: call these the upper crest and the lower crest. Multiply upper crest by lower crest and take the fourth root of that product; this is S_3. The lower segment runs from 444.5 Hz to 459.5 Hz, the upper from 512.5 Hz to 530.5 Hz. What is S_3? 1.71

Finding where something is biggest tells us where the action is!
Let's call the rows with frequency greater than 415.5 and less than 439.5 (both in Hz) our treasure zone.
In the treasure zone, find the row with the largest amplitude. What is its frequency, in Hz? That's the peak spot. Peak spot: 424.0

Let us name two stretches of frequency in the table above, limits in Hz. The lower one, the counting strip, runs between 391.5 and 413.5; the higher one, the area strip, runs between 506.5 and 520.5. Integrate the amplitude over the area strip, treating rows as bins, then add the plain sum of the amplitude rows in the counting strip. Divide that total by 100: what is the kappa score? 7.5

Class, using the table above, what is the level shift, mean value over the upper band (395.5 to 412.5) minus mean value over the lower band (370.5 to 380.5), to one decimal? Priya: 1.3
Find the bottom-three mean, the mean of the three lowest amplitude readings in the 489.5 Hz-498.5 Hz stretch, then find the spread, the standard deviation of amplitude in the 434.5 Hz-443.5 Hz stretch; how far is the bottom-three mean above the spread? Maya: 15.3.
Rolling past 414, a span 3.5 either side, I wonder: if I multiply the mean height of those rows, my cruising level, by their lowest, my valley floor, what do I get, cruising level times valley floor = 312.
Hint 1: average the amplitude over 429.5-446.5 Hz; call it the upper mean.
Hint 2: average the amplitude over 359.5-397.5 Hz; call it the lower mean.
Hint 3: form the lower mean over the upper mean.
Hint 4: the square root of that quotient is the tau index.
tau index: 1.13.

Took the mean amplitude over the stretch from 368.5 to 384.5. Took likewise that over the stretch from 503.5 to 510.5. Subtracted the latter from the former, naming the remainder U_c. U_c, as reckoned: 2.2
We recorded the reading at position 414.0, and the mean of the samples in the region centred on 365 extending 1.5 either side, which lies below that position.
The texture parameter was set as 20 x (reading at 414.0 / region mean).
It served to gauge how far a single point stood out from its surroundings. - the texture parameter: 20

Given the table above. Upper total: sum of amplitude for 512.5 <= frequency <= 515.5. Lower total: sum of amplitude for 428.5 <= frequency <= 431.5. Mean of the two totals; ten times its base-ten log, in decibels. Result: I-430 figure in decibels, 17.3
